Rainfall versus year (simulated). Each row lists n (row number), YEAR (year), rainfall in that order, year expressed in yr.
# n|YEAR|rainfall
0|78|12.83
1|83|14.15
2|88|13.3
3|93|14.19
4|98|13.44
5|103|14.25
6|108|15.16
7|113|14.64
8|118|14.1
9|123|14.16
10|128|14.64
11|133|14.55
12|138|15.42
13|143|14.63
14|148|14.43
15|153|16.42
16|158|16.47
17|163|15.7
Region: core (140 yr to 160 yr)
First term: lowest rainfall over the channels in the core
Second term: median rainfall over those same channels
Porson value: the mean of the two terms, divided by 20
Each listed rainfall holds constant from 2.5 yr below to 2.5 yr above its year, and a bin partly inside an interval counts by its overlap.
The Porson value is 0.749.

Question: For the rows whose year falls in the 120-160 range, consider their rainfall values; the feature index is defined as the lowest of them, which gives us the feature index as 14.16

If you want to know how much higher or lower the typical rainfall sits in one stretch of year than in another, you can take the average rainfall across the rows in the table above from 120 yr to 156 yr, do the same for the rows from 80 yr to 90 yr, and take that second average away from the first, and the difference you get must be 1.2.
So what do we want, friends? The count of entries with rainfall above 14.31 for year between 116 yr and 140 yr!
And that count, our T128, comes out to 3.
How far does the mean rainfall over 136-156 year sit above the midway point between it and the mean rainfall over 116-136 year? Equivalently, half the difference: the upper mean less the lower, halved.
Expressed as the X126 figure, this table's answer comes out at 0.43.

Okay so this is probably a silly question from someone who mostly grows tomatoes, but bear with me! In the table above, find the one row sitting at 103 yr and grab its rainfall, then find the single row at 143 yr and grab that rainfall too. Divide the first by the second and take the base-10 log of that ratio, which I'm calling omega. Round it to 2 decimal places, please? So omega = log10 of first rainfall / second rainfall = -0.01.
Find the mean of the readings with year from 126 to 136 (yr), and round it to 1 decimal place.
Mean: 14.6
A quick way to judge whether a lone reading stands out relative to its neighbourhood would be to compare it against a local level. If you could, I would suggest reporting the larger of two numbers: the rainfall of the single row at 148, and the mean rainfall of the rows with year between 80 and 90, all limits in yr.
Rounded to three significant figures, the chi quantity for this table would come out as 14.4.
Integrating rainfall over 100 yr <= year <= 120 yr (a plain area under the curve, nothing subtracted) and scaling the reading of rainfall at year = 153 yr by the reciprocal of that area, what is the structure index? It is 0.0565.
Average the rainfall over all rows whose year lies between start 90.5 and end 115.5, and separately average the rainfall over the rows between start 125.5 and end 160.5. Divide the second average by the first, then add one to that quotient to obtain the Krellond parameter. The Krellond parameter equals 2.06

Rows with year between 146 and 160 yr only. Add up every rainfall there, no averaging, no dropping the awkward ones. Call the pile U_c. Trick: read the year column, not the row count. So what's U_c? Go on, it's 47.3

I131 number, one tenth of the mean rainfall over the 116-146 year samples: 1.46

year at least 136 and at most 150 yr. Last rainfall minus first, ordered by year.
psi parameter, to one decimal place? -1.0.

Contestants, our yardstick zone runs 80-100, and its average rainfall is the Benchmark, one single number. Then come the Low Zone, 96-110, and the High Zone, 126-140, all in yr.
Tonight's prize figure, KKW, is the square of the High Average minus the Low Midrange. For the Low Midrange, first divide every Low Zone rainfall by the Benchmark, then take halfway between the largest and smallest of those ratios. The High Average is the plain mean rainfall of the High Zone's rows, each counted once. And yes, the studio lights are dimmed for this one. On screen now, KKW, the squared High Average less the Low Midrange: 220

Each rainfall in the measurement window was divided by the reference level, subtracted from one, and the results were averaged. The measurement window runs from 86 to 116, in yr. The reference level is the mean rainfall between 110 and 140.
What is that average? 0.03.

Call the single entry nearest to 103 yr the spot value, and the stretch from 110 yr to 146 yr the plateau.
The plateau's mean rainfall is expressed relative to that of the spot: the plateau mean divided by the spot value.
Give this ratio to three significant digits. 1.02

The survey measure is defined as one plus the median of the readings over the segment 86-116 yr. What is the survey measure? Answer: 15.22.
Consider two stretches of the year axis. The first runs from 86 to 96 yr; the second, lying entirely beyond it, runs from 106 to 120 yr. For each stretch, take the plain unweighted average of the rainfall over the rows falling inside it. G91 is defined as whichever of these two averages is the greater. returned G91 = 14.6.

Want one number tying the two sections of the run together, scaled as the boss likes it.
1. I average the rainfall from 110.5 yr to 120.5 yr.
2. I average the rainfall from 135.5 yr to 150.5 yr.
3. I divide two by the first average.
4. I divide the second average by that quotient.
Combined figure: 107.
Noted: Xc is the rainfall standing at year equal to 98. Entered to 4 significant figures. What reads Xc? 13.44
